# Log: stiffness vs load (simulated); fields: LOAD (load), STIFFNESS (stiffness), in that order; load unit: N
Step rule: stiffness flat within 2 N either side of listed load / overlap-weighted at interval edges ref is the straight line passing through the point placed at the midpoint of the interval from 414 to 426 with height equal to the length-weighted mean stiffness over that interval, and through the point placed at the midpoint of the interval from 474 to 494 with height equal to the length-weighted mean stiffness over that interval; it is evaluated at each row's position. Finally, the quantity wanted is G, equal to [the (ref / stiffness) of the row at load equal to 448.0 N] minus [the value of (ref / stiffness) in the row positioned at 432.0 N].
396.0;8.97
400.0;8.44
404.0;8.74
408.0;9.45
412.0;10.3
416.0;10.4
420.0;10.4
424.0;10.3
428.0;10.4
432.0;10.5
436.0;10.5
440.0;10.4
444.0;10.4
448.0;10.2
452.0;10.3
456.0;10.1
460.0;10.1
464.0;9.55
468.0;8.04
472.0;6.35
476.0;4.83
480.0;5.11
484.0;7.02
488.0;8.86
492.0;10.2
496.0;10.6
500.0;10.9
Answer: -0.05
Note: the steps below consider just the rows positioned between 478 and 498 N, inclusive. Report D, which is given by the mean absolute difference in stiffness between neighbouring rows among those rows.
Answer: 1.4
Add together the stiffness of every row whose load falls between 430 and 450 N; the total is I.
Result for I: 52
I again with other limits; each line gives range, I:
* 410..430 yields 52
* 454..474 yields 44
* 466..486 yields 31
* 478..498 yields 42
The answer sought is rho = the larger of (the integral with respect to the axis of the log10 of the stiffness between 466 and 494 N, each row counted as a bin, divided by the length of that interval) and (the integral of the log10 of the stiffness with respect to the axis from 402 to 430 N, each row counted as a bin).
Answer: 28.0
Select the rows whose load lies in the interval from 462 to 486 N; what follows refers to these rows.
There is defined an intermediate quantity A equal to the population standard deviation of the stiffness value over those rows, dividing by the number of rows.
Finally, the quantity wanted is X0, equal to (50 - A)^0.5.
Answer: 6.95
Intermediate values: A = 1.6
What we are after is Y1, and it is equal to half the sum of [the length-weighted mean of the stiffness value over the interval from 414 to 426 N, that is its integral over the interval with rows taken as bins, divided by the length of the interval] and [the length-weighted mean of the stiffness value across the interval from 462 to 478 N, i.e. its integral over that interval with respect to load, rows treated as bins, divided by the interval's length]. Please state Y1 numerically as 8.8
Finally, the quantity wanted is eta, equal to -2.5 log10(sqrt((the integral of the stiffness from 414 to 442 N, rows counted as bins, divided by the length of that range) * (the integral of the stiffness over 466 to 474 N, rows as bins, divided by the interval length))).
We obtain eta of -2.34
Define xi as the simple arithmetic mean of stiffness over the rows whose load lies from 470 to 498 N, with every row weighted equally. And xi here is 7.6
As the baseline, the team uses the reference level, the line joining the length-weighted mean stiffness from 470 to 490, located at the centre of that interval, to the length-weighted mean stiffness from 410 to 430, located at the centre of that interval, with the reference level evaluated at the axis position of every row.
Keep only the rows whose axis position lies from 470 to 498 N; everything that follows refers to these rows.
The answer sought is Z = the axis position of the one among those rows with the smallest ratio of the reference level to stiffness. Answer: 496.0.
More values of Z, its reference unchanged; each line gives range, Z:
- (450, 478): 460.0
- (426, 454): 452.0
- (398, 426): 424.0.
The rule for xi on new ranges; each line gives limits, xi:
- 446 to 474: 9.2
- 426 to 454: 10.4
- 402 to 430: 10.0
